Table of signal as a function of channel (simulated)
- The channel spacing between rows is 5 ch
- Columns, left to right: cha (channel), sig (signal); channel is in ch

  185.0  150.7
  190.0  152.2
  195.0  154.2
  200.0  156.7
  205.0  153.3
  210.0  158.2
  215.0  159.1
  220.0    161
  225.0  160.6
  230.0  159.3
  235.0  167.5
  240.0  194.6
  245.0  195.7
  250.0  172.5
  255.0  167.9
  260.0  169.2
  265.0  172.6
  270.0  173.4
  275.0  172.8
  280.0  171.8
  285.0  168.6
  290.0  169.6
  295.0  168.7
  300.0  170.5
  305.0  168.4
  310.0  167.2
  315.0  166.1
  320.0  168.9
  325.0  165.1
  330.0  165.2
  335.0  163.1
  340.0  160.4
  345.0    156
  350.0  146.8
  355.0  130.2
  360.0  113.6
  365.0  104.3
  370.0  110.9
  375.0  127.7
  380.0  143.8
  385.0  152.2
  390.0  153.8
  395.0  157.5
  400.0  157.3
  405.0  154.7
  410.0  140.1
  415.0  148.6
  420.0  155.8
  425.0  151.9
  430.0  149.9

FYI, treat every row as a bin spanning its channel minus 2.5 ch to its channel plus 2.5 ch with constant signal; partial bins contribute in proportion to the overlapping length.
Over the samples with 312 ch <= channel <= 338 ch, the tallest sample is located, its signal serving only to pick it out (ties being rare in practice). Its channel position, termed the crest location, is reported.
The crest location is 320.0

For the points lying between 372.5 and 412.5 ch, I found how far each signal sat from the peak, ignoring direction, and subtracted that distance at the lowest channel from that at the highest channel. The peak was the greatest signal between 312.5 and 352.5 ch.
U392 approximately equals -12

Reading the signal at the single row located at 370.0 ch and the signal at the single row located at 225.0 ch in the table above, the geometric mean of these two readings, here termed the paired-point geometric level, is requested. 133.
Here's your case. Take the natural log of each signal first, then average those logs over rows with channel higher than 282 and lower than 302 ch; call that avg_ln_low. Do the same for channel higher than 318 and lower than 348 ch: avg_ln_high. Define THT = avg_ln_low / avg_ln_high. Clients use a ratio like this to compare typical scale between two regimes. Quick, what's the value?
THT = 1.01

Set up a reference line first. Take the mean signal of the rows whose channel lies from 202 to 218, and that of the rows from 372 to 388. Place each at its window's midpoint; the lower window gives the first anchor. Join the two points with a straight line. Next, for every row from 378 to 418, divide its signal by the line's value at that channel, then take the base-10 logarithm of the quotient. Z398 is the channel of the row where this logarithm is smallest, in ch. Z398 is 410.0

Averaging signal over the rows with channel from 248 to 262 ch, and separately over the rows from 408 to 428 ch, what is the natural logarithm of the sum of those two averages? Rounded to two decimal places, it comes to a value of 5.77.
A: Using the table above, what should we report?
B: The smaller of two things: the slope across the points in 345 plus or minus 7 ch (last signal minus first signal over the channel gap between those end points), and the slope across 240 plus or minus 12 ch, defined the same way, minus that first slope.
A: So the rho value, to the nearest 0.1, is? -1.4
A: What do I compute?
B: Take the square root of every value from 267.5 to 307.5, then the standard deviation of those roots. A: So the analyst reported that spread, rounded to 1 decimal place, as 0.1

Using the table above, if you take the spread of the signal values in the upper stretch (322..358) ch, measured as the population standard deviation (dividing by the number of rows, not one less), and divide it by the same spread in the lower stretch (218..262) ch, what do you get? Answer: 0.9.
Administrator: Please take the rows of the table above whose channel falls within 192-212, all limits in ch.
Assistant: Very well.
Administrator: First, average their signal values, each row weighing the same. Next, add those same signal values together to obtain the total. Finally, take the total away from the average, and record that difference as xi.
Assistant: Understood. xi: -467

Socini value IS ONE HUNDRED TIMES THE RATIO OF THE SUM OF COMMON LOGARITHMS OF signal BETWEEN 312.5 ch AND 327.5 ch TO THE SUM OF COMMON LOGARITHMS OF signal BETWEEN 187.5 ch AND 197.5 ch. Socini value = 153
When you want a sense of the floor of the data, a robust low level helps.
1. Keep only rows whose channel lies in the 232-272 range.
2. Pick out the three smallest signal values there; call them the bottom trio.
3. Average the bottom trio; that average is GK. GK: 168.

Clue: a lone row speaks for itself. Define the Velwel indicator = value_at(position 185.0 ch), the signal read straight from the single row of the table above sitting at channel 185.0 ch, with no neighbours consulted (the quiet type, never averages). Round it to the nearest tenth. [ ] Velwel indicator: 150.7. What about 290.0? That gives 169.6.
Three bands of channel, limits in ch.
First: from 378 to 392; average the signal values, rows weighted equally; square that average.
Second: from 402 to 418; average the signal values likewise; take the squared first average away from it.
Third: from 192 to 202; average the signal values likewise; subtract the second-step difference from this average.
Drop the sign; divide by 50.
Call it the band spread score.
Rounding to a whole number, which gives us 450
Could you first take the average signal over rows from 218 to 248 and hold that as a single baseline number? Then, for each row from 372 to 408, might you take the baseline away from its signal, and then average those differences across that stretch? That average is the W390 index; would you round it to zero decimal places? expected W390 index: -24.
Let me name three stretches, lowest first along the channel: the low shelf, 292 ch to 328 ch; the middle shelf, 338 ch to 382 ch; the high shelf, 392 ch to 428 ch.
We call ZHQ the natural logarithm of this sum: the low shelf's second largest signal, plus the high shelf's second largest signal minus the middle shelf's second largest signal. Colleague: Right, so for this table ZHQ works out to 5.14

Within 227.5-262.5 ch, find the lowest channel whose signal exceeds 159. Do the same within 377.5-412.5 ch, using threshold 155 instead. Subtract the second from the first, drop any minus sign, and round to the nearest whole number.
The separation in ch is 165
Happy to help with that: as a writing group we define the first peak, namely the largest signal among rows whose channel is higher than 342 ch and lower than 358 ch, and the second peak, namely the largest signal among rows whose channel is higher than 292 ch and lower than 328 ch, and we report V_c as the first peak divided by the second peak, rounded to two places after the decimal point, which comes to 0.91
